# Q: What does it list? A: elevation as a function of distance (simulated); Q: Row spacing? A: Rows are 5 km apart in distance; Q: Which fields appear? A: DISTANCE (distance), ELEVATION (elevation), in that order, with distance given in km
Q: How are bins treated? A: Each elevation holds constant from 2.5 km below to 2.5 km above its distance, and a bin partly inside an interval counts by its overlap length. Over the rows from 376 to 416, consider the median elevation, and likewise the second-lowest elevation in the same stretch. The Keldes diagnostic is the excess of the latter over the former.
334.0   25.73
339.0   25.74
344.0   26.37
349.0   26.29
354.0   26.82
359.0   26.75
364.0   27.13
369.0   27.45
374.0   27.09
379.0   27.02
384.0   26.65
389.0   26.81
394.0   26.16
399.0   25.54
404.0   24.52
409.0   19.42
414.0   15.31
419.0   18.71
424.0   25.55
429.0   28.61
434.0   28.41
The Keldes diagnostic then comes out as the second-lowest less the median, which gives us -6.4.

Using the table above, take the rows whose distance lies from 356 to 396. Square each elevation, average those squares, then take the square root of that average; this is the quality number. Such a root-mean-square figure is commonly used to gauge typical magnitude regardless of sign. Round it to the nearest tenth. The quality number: 26.9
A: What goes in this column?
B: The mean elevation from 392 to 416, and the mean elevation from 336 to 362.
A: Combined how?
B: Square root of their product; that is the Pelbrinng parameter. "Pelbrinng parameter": 24.2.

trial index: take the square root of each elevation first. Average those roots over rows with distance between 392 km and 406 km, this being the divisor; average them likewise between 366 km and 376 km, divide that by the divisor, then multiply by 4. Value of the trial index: 4.1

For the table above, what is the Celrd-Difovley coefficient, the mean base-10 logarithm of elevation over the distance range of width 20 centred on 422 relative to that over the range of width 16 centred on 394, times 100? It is 94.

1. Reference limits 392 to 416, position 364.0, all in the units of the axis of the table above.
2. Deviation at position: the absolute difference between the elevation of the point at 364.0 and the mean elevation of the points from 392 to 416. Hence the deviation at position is 4.9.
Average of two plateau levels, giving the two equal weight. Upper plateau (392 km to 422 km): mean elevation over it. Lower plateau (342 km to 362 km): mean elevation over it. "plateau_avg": 24.1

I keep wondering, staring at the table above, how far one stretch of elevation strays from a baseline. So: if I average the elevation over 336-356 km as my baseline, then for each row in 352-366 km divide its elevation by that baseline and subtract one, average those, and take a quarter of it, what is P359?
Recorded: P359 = 0.006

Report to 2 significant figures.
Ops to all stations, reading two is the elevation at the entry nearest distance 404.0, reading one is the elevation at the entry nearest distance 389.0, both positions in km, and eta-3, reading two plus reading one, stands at 51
